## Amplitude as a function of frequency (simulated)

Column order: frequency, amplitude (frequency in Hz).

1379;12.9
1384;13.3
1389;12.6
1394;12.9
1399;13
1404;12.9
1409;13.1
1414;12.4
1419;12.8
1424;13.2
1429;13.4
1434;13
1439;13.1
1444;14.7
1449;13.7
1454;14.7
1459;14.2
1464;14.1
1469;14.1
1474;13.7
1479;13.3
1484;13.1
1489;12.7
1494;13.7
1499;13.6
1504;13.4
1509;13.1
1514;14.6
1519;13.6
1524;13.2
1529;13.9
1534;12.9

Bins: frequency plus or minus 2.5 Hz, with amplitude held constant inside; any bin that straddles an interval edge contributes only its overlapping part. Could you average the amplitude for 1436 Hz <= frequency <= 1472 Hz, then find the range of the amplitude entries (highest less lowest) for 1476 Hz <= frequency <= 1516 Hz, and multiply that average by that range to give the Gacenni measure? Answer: 27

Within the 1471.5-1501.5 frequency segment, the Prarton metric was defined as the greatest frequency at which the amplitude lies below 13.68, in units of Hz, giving 1499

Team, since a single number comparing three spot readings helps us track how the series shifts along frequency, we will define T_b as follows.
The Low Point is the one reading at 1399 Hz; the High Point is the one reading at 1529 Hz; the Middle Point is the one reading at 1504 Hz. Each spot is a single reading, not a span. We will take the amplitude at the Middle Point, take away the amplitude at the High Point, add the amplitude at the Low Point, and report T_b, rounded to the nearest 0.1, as 12.5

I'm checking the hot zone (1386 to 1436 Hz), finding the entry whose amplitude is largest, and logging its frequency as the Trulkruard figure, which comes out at 1429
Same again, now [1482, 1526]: 1514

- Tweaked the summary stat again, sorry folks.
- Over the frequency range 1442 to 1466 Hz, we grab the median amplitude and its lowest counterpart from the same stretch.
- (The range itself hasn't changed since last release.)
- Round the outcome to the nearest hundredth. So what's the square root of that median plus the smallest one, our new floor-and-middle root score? 5.28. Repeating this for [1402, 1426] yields 5.03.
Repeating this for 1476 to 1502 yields 5.10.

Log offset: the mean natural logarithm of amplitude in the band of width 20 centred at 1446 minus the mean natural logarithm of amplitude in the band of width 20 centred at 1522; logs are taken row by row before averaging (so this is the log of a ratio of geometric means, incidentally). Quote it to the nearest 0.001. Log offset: 0.016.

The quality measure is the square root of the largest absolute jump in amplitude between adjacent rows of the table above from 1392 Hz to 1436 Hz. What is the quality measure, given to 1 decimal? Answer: 0.8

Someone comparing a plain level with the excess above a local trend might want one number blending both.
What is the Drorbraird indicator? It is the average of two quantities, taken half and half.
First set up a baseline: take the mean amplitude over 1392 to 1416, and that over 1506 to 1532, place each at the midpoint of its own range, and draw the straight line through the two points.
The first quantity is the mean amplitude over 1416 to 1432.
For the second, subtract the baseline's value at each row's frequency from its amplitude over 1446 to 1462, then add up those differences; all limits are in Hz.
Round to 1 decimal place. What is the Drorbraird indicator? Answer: 8.0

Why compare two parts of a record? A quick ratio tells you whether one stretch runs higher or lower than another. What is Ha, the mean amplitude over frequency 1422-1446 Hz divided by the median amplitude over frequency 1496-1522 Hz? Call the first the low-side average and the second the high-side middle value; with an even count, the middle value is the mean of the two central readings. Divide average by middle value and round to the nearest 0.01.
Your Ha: 0.99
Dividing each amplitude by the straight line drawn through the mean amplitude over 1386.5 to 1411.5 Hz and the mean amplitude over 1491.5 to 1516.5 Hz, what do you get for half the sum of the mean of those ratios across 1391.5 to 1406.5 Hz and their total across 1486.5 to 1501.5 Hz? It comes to 1.97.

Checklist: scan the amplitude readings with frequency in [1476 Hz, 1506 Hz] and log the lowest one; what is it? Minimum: 12.7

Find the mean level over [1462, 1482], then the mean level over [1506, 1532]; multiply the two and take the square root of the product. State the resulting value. 13.7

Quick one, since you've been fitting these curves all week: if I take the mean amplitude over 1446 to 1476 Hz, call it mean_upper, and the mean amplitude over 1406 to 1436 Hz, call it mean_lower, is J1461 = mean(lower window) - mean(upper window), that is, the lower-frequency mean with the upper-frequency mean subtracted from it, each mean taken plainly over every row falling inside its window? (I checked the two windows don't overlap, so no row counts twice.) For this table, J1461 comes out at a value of -1.1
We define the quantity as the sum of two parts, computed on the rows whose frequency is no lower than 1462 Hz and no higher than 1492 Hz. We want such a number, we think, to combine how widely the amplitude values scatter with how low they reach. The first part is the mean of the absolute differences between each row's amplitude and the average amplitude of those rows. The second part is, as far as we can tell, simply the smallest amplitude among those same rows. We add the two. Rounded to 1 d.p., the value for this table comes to 13.2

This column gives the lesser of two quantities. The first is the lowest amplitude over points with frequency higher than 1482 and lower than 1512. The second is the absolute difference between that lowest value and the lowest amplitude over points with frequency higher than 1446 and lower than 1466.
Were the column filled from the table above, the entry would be 1.0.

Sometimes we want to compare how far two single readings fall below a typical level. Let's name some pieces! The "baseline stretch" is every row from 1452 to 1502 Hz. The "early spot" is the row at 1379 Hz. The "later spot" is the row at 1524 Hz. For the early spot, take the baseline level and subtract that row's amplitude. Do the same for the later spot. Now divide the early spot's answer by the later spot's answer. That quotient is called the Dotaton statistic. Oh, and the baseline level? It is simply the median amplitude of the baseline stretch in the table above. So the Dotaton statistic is 1.6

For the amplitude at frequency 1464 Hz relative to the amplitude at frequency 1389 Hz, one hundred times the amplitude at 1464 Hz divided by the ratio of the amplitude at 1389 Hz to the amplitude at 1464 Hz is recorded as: 1578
